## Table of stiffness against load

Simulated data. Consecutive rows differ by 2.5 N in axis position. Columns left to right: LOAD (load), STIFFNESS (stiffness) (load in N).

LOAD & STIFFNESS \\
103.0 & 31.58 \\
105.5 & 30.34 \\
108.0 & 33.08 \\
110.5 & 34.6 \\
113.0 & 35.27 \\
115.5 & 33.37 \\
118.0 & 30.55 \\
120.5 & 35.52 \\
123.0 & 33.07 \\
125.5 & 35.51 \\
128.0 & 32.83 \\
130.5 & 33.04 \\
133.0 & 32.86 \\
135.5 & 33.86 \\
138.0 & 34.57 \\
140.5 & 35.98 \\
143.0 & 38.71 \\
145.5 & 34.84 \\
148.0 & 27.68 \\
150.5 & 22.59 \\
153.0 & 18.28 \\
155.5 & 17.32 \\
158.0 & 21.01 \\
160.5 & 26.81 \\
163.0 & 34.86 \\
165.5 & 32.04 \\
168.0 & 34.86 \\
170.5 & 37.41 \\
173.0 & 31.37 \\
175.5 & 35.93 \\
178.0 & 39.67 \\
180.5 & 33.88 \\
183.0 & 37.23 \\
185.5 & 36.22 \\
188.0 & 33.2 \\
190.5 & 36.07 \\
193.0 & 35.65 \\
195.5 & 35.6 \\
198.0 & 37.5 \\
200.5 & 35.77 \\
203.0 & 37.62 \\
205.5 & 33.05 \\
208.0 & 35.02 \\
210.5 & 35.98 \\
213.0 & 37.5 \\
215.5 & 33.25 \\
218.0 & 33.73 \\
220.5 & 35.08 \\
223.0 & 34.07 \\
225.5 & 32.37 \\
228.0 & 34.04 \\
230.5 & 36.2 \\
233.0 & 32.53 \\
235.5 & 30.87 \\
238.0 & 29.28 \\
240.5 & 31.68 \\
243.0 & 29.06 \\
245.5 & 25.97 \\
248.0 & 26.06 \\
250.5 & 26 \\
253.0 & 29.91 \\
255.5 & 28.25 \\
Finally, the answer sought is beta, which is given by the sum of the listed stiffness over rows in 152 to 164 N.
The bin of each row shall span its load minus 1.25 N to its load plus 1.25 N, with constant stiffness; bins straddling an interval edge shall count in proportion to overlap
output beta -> 118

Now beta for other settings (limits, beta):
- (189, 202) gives 181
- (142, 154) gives 142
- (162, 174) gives 171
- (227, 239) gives 163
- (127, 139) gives 167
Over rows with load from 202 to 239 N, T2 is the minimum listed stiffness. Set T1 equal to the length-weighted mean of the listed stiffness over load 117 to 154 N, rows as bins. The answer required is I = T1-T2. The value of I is 3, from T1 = 32.1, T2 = 29.28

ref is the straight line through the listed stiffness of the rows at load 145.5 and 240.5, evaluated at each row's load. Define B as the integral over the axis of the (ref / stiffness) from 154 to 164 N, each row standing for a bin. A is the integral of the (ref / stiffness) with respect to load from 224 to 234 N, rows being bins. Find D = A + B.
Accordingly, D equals 24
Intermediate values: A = 9.5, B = 15.0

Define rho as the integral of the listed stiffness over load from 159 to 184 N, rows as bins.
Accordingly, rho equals 856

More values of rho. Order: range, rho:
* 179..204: 897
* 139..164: 695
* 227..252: 753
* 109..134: 842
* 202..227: 868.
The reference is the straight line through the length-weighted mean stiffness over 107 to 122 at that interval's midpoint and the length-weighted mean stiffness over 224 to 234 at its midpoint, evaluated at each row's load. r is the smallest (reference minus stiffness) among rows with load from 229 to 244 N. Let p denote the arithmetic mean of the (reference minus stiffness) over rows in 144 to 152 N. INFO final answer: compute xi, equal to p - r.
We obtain 7.8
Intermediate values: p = 5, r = -2.4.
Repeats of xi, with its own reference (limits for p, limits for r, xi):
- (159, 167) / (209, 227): 6.2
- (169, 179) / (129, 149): 2.6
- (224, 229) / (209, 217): 4.3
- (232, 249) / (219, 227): 5.7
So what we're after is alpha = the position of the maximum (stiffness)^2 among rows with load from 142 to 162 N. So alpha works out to 143.0 N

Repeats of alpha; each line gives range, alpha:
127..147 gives 143.0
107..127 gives 120.5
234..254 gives 240.5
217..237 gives 230.5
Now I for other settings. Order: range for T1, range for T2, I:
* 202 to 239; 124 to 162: 17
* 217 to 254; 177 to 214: -2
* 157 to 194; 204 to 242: 5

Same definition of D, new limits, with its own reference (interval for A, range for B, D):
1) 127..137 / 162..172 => 21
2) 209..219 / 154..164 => 24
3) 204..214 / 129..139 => 20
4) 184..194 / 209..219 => 19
